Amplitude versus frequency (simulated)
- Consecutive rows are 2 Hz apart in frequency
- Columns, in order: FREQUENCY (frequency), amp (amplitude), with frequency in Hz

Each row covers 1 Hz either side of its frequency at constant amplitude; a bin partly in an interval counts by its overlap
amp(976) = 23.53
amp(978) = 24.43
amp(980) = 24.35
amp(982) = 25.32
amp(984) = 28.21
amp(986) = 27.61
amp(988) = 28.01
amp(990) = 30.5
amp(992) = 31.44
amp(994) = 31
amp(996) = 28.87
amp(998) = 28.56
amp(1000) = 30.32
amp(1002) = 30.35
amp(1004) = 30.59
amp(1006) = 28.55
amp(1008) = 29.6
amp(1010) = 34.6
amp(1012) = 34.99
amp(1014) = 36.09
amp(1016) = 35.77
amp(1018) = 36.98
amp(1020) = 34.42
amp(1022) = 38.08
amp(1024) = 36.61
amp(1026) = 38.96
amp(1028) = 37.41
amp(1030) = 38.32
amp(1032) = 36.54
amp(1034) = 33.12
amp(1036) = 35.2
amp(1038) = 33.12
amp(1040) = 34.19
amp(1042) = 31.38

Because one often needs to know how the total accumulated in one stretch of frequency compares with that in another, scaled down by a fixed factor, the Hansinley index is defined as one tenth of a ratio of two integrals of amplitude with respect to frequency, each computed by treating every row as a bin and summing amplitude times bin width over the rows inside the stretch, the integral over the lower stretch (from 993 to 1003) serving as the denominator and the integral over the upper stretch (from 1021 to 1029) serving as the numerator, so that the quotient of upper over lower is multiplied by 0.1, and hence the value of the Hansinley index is 0.10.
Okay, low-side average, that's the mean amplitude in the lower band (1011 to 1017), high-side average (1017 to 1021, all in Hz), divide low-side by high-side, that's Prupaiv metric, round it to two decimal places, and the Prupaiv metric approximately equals 1.00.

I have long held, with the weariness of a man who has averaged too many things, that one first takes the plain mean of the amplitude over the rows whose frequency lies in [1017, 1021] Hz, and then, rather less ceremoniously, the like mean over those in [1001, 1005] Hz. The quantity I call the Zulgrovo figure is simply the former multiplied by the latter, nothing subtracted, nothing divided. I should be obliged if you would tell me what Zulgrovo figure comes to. 1088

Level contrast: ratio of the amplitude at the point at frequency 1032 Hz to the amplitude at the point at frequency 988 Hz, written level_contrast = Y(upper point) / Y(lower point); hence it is 1.30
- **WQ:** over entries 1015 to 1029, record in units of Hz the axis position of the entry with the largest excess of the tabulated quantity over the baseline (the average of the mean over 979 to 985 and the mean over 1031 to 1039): 1026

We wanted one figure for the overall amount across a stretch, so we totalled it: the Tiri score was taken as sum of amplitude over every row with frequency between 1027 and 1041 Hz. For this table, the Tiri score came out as 248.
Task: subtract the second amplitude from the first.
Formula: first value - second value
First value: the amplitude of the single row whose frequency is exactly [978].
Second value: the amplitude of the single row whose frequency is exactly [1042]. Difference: -7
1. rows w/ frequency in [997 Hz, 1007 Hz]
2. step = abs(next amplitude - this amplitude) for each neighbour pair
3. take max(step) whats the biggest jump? 2.0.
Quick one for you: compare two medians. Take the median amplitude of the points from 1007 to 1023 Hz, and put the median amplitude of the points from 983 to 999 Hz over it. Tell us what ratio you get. 0.81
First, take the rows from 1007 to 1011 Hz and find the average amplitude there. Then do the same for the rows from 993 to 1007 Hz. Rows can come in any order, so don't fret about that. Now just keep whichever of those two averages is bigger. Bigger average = 32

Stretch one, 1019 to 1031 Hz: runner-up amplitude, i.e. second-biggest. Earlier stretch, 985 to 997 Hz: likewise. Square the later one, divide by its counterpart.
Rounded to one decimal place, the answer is 47.4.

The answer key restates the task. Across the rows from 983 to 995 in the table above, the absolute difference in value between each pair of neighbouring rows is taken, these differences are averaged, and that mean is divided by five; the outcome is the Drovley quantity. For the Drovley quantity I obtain 0.19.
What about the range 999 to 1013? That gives 0.29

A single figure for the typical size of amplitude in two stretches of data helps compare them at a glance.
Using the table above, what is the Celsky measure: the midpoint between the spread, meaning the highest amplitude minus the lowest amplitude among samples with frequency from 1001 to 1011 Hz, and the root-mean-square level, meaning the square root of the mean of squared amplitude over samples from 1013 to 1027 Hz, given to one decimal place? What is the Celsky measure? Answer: 21.4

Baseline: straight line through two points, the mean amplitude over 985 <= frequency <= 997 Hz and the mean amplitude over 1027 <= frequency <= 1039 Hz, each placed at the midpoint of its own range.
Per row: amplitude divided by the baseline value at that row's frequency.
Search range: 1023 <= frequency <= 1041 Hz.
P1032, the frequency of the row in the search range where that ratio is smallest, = 1038 Hz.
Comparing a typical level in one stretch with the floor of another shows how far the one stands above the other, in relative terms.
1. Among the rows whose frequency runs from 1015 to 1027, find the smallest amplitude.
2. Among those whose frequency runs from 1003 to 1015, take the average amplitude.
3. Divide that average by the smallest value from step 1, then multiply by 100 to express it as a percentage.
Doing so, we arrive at 94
